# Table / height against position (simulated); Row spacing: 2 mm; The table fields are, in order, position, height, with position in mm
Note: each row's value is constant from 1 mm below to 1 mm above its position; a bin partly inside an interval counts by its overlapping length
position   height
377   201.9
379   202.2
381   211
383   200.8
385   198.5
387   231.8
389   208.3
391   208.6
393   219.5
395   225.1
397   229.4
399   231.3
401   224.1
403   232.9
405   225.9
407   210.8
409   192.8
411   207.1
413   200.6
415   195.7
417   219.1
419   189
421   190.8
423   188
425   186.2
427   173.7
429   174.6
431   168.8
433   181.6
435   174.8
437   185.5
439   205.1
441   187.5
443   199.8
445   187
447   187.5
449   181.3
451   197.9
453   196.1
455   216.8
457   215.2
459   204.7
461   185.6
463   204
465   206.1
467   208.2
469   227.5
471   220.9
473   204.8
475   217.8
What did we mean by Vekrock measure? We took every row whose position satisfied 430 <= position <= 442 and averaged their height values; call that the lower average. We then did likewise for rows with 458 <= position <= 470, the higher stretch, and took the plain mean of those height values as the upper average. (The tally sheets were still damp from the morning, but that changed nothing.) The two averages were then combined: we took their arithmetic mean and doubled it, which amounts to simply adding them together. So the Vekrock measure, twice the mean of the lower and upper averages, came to 390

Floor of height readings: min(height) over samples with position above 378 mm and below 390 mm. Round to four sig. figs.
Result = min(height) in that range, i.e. 198.5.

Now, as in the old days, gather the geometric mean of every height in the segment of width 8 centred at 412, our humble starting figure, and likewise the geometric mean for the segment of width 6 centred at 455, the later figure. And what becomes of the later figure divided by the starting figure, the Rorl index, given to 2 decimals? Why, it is 1.05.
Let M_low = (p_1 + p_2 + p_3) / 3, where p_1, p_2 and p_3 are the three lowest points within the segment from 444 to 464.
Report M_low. 185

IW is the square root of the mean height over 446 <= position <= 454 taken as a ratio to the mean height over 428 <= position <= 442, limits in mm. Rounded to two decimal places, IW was 1.02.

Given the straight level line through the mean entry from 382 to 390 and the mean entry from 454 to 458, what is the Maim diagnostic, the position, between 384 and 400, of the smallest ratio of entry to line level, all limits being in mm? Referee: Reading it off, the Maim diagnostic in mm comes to 385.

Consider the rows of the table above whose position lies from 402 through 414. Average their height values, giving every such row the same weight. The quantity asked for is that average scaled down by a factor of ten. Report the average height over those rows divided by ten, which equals 21.2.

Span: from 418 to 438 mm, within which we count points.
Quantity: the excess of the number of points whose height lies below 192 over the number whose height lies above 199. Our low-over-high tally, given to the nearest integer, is 10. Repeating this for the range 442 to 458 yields 0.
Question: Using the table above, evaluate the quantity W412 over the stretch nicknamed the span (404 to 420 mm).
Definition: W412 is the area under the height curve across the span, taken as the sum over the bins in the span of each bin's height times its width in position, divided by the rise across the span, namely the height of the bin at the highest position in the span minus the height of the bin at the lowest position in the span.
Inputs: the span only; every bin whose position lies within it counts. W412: -89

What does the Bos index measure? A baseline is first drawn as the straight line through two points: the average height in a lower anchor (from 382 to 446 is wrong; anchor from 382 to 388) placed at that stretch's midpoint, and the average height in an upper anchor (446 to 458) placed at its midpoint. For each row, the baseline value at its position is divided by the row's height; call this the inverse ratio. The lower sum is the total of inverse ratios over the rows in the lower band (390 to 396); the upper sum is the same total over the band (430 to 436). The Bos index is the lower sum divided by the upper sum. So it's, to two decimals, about 0.83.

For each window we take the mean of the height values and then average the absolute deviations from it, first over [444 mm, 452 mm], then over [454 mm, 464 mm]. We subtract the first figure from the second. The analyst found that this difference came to 4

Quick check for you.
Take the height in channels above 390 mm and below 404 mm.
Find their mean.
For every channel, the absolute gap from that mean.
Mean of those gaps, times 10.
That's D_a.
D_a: 60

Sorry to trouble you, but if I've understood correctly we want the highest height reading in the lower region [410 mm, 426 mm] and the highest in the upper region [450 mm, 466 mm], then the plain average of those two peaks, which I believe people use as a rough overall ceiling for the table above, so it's 218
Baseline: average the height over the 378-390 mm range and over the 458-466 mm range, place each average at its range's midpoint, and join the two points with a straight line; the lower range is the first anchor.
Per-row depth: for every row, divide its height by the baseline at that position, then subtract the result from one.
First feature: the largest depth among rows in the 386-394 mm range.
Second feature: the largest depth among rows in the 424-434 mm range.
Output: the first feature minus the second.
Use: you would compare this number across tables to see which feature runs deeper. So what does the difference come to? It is -0.17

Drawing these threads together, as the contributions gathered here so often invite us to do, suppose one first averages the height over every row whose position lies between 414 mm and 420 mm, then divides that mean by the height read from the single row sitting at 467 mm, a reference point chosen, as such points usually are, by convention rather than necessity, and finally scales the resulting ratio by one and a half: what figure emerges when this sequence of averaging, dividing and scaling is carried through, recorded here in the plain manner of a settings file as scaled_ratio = 1.45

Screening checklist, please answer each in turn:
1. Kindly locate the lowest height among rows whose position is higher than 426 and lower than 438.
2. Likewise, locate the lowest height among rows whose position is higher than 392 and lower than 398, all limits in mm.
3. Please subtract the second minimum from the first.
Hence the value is -51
